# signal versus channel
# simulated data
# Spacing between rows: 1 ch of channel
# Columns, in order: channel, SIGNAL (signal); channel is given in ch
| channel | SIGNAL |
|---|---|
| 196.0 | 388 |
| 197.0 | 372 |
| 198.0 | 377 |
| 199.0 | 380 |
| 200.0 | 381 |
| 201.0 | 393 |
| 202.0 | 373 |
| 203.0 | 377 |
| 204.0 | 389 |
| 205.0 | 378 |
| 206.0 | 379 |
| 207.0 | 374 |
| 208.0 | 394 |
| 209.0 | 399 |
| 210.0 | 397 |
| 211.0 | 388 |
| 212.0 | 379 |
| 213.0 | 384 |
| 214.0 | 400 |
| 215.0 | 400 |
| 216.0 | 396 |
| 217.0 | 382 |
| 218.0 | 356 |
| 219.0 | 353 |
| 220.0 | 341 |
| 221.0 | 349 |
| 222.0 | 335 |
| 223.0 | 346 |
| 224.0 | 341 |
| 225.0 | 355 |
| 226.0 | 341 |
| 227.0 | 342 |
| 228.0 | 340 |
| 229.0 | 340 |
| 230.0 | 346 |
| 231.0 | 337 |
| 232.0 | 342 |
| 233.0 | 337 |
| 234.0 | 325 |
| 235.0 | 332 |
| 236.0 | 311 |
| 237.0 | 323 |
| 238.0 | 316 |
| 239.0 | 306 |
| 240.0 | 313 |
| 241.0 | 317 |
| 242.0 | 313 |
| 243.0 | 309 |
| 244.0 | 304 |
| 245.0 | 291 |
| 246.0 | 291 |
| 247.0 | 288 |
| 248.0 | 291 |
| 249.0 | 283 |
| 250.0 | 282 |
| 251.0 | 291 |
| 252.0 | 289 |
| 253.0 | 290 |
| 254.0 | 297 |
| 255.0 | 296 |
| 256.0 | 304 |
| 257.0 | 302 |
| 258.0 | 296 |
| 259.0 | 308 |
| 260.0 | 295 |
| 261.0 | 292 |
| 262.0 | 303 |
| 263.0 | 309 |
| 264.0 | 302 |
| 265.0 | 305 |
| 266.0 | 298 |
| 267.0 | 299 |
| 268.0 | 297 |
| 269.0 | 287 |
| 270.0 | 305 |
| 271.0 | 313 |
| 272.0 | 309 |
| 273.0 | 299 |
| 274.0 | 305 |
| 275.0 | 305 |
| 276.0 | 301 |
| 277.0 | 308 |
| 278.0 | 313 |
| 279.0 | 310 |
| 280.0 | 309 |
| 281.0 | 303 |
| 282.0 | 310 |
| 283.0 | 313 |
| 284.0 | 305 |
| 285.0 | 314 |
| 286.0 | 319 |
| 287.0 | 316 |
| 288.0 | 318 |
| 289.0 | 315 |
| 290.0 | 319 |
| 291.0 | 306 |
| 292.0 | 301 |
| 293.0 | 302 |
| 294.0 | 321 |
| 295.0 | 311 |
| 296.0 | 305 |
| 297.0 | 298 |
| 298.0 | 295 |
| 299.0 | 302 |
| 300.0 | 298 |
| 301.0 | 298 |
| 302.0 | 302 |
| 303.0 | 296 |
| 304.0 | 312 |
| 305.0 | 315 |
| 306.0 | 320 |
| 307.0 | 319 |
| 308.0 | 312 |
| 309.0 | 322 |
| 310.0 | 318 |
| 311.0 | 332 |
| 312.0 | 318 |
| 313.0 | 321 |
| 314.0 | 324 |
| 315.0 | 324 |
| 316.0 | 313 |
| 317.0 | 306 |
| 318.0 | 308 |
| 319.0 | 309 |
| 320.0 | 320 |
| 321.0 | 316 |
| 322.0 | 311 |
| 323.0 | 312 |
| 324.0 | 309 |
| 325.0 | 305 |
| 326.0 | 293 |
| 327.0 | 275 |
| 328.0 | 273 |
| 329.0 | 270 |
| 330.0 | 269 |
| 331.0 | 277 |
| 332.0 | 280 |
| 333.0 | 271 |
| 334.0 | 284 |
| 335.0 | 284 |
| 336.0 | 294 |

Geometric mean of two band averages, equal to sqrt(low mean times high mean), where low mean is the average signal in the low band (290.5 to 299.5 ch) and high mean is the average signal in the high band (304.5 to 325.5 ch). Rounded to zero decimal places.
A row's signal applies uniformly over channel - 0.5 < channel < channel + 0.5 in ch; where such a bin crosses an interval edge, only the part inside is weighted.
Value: 310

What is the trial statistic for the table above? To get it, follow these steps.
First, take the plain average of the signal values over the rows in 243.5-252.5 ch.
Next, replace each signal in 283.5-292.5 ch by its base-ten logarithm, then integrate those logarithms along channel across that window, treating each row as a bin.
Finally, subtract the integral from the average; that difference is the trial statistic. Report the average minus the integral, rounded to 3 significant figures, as 268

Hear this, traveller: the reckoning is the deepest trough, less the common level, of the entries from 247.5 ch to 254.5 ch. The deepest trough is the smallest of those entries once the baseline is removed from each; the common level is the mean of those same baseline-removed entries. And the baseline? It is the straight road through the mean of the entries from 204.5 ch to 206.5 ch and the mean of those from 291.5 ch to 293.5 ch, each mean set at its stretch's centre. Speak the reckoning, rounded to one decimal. -7.9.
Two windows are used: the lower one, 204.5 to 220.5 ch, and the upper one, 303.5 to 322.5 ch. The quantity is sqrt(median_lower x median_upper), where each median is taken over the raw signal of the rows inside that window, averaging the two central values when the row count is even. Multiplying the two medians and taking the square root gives 349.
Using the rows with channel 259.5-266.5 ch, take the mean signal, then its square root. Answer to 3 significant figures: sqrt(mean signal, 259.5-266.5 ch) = 17.3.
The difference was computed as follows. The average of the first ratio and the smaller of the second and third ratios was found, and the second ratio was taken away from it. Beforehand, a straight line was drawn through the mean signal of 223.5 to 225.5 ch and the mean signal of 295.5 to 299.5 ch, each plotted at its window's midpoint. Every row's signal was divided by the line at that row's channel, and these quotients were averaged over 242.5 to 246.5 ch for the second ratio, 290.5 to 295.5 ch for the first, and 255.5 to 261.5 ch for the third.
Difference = 0.063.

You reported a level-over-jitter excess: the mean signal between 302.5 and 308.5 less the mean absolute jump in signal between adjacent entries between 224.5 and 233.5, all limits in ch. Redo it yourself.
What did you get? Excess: 307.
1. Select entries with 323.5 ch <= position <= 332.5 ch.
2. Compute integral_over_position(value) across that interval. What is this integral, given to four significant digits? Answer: 2551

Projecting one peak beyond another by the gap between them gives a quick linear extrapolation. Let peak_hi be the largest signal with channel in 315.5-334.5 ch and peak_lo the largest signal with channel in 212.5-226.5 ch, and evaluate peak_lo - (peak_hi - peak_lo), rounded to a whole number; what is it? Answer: 480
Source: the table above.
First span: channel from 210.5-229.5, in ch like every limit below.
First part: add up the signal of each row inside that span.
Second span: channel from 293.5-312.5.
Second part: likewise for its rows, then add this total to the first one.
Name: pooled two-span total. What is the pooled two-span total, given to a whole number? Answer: 12762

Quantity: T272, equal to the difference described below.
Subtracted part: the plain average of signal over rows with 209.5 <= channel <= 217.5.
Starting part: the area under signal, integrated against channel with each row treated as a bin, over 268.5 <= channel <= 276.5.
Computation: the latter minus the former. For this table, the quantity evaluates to 2033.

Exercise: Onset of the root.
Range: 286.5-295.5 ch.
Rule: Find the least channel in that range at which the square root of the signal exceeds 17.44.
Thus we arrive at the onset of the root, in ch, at 287.0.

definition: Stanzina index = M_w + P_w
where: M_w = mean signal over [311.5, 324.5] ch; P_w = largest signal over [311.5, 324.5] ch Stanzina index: 639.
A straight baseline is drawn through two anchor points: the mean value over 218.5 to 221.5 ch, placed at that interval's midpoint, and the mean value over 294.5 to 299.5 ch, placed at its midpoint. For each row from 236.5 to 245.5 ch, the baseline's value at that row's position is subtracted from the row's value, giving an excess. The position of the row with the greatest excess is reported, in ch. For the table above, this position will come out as 237.0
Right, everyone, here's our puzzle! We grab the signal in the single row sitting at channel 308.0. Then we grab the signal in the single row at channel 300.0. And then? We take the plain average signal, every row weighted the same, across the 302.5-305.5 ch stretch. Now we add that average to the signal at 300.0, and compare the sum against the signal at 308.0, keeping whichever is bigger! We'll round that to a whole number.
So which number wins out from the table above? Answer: 606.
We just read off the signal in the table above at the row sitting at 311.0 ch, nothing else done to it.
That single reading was 332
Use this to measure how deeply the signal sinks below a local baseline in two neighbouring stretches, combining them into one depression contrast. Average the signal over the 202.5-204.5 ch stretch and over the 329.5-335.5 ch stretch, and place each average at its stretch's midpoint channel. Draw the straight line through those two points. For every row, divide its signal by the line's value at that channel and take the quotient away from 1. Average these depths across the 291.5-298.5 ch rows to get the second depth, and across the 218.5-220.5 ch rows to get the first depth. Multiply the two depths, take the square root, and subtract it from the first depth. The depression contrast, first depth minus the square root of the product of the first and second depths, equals 0.04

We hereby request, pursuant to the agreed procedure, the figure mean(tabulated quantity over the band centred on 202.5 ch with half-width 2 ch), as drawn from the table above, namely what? 383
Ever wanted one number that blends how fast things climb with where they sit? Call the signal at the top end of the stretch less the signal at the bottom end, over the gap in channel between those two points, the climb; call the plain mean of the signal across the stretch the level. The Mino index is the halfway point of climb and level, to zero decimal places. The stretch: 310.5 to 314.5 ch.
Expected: 161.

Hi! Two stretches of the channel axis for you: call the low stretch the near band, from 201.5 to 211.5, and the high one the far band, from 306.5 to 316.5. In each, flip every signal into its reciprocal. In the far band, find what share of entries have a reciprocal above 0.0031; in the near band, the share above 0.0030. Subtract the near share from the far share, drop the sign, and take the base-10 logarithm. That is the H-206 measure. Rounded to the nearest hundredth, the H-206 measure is -0.15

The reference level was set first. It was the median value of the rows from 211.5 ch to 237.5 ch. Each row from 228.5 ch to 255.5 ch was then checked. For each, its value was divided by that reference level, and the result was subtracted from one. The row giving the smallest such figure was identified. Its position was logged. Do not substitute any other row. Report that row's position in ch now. 230.0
